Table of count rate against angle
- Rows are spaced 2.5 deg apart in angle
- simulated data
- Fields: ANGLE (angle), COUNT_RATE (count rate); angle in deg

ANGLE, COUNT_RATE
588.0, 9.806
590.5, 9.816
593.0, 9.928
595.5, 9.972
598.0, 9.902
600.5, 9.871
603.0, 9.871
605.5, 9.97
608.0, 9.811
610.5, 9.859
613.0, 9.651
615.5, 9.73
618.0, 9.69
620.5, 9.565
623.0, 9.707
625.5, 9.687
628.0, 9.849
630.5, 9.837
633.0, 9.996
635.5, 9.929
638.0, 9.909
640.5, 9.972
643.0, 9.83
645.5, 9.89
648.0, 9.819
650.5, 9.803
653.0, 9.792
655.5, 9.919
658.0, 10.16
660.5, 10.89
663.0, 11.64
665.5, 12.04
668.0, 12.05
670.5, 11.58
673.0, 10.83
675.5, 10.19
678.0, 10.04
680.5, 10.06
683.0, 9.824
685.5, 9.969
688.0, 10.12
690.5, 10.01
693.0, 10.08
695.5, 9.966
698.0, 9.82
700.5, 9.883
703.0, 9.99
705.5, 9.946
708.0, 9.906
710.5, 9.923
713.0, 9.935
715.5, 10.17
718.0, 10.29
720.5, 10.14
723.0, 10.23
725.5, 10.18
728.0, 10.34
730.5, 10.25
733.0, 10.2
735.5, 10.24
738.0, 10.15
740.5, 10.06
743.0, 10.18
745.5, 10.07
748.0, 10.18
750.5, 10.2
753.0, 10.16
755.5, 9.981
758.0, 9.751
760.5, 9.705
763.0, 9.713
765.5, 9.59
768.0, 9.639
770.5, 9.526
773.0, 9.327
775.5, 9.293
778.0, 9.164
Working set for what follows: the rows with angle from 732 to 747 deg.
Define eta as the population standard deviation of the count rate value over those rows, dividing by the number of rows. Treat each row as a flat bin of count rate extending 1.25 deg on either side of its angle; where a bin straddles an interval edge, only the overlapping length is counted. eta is 0.07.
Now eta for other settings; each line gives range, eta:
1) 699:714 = 0.03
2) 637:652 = 0.06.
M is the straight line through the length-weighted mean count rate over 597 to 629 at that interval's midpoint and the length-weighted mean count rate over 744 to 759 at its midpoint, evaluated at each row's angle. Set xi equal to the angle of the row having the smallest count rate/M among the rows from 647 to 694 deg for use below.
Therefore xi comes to 683.0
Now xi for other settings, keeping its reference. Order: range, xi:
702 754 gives 708.0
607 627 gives 620.5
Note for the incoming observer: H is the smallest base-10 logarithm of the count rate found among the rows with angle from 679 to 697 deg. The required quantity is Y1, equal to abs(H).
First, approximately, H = 0.992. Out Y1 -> 0.992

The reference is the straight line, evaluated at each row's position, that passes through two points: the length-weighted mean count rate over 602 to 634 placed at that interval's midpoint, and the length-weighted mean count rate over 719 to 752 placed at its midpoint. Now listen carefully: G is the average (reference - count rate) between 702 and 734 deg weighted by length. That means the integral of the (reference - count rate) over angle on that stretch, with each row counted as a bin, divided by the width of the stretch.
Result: 0.01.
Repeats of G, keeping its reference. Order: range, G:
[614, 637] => 0.03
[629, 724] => -0.23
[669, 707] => -0.14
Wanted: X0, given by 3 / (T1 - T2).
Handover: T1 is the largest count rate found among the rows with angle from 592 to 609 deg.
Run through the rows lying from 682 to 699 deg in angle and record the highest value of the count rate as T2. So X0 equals -20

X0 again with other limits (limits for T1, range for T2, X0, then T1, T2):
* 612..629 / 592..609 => -24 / 9.849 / 9.972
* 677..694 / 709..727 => -18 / 10.12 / 10.29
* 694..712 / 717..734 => -9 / 9.99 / 10.34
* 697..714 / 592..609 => 167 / 9.99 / 9.972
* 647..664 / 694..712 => 2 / 11.64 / 9.99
